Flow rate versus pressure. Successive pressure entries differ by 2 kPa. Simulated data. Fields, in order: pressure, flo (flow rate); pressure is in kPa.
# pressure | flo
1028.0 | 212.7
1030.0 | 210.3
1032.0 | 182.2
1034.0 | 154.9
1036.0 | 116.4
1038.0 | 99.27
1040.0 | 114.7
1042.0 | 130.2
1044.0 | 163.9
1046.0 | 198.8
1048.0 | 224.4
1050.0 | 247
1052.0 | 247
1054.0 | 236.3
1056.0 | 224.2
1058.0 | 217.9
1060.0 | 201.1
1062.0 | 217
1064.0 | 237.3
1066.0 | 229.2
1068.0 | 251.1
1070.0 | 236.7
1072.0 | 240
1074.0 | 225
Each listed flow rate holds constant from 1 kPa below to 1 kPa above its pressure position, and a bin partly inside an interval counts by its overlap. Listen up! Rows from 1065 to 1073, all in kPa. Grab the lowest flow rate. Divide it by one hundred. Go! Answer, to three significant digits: 2.29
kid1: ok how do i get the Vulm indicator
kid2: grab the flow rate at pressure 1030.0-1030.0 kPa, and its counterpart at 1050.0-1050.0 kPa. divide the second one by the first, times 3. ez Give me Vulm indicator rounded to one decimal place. 3.5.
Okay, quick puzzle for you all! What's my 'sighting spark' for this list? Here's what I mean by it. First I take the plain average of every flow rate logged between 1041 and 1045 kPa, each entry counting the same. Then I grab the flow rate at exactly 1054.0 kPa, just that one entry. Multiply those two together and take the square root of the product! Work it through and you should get 186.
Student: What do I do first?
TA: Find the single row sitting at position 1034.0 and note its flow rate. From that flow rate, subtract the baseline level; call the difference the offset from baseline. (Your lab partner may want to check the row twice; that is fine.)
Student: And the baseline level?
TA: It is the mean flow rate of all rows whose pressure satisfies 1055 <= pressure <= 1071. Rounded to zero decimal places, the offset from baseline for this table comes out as -72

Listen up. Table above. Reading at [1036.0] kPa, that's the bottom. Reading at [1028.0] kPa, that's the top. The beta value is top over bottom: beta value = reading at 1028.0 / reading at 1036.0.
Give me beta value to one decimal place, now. 1.8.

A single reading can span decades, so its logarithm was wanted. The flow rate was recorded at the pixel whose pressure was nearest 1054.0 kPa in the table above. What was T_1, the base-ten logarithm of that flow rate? 2.37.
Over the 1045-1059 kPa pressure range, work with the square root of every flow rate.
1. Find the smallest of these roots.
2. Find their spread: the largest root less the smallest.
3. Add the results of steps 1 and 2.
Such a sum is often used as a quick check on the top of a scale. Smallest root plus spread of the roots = 15.7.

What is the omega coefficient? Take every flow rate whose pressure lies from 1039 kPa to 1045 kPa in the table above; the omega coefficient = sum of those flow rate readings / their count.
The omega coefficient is 136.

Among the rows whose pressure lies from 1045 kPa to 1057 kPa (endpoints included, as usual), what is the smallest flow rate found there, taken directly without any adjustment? 198.8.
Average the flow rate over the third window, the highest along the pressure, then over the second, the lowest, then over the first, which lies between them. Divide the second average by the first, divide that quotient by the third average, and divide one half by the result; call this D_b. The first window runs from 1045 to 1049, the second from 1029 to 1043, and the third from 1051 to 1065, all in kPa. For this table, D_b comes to 166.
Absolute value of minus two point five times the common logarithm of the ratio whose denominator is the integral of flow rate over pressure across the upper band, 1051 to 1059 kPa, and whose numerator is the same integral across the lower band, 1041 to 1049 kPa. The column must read 0.28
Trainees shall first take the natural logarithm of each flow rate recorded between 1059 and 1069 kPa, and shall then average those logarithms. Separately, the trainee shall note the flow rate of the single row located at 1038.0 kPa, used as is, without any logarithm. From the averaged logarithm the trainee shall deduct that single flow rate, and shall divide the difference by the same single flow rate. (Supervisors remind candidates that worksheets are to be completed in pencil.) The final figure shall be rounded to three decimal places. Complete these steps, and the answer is -0.945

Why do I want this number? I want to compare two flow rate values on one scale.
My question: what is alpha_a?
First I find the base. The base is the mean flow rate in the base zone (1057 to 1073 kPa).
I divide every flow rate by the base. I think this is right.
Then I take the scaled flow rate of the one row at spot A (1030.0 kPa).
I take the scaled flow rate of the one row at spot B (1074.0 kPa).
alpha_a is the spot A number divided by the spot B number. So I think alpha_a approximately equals 0.93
